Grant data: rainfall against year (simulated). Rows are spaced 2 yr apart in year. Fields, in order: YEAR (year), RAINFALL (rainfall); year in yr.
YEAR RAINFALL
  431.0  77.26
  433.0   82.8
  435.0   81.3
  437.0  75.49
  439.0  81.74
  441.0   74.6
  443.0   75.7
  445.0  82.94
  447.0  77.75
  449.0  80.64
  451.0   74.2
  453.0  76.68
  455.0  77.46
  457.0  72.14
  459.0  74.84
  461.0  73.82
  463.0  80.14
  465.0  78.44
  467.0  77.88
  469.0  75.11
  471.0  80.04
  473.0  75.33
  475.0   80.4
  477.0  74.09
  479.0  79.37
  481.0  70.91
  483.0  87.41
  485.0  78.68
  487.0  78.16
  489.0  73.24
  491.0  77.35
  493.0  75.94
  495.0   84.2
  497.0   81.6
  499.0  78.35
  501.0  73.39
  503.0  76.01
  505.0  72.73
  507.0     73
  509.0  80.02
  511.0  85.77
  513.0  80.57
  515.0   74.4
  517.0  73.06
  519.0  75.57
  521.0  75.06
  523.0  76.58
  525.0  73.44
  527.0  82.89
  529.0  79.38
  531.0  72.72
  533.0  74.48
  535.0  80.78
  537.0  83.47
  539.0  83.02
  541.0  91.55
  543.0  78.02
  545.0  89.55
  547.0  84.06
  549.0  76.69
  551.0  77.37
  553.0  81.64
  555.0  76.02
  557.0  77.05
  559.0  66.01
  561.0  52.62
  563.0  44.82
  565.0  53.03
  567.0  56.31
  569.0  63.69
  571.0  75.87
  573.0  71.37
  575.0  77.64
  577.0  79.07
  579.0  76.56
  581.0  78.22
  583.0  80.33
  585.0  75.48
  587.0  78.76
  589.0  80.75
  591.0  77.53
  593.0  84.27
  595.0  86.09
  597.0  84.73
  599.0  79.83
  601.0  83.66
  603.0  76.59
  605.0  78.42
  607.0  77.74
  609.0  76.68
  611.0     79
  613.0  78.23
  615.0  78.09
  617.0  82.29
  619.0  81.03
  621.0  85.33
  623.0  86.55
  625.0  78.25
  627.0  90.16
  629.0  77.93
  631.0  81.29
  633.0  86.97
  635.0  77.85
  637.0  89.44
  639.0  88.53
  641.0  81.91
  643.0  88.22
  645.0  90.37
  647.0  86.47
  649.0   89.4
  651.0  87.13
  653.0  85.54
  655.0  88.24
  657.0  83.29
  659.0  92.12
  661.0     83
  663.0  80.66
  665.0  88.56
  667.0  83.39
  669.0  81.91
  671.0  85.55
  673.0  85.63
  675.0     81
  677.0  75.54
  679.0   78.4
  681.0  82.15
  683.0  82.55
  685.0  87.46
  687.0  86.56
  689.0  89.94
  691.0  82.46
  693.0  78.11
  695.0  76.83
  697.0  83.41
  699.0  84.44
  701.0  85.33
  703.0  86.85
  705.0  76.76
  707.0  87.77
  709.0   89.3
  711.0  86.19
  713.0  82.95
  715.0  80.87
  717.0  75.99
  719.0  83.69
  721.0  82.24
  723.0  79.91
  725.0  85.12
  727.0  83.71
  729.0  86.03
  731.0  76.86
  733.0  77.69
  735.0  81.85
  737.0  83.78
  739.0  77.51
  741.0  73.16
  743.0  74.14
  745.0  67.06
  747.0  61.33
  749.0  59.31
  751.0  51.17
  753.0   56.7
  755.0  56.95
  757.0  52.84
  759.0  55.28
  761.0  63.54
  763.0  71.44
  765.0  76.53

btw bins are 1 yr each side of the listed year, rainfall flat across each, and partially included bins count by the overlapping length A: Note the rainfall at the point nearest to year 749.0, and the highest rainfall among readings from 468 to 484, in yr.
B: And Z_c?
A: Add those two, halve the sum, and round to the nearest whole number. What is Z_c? 73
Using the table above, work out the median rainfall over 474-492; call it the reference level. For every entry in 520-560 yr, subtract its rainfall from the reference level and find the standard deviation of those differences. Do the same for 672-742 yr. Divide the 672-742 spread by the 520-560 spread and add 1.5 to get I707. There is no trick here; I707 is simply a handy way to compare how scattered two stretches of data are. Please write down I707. 2.2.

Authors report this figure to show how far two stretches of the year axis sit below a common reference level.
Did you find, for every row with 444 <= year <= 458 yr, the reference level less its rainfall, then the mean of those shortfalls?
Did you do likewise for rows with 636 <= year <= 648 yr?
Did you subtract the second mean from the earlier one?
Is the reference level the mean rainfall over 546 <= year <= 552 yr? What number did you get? 10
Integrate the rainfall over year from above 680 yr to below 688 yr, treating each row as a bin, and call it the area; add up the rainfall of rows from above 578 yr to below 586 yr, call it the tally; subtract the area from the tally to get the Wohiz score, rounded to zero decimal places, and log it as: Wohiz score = -367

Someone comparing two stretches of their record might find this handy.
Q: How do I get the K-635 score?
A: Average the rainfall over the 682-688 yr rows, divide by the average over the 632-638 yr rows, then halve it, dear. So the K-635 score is 0.505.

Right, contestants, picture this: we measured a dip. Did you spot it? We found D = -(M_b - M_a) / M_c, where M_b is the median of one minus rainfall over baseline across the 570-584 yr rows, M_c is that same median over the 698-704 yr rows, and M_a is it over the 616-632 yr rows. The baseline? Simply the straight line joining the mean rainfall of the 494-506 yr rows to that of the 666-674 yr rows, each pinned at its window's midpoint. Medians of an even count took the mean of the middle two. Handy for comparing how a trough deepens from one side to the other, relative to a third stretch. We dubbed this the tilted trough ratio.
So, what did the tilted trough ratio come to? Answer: 61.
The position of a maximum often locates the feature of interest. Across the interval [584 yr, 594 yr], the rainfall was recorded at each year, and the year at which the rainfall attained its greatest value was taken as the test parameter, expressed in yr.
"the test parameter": 593.0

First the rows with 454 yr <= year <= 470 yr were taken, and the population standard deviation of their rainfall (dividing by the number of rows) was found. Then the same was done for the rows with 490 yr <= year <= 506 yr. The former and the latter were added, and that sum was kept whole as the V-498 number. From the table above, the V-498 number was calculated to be 6.2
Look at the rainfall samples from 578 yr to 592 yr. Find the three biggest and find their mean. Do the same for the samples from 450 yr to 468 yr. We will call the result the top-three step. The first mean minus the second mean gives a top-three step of 1.1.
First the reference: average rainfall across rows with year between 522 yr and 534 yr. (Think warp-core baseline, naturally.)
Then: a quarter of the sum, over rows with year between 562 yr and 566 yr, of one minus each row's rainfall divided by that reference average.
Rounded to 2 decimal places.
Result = 0.18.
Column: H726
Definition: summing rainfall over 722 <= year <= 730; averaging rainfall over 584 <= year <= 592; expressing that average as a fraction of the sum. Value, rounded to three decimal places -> 0.233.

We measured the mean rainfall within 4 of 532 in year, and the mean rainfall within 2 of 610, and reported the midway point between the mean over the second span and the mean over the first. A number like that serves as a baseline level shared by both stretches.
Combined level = 77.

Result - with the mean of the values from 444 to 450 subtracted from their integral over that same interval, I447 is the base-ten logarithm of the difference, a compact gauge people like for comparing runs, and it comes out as 2.60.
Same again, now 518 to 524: 2.58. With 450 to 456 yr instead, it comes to 2.58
